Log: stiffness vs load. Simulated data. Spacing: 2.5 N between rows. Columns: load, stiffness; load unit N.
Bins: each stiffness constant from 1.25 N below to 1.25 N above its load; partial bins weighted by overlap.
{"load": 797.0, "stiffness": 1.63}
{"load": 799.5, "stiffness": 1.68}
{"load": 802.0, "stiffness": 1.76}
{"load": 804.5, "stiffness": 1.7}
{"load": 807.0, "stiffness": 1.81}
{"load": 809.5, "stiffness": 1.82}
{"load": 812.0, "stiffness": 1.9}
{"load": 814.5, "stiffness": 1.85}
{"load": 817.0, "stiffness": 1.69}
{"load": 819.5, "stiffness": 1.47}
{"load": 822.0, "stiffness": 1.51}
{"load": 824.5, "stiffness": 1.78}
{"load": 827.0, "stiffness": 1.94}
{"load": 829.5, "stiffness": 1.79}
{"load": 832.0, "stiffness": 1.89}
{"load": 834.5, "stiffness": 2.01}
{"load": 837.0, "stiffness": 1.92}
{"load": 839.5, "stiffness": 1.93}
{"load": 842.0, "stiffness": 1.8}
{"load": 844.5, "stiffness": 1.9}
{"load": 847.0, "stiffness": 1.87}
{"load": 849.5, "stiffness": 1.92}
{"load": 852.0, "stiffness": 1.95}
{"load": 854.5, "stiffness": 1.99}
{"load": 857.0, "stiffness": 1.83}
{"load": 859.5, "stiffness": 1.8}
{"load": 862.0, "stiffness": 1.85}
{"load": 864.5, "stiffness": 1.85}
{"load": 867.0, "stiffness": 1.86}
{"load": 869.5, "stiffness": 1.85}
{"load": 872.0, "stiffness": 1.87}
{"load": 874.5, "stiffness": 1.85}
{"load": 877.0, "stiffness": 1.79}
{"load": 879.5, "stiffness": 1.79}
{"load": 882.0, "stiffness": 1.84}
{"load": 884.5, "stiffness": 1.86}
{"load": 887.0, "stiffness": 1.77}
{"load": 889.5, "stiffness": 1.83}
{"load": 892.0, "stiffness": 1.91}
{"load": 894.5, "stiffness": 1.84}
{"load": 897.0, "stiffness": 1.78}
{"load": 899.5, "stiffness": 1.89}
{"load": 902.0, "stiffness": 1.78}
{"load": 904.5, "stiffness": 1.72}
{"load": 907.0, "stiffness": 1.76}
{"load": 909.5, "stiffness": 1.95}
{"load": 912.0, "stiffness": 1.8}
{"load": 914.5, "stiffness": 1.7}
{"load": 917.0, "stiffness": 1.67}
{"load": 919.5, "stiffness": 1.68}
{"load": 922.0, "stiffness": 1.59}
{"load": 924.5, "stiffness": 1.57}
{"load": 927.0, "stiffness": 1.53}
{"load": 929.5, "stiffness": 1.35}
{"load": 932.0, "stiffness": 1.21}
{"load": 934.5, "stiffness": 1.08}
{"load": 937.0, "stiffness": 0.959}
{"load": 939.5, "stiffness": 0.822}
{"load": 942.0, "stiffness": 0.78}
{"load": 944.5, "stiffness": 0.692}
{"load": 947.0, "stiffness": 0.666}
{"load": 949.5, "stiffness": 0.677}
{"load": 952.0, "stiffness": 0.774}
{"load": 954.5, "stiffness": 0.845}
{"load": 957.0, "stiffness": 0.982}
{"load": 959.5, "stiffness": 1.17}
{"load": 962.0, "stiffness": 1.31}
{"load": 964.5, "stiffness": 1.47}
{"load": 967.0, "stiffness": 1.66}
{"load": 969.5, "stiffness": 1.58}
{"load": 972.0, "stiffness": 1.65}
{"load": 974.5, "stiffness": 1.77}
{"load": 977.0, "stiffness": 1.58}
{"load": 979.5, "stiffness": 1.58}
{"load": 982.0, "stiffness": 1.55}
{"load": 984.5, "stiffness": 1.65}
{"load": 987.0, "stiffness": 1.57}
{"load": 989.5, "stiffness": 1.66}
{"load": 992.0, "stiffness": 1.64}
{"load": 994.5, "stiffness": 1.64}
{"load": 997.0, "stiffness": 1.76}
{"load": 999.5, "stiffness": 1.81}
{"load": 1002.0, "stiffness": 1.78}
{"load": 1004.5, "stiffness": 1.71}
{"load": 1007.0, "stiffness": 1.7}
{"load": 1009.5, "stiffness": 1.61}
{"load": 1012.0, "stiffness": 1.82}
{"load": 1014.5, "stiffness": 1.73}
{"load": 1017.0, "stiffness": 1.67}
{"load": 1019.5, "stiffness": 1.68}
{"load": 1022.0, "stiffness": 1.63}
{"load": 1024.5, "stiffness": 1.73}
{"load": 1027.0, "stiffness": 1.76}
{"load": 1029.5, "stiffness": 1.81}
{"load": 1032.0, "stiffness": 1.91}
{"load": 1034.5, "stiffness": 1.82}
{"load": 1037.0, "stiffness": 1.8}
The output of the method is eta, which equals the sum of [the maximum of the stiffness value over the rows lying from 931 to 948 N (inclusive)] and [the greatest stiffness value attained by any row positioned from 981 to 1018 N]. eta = 3.0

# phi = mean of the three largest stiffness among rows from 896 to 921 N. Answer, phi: 1.88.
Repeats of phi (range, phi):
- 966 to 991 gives 1.70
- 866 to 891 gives 1.86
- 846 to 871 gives 1.95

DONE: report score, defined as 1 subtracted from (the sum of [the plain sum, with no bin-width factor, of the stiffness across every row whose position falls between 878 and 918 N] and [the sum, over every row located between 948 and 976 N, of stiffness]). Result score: 42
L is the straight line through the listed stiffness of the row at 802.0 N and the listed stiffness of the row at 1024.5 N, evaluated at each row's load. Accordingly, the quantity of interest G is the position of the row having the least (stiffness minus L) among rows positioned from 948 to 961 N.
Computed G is 949.5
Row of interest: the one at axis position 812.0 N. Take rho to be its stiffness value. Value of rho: 1.9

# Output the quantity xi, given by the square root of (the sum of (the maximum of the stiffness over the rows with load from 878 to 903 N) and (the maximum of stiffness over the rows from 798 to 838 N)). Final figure 1.98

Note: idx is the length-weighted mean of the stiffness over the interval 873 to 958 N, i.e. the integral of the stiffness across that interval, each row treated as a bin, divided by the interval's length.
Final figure 1.47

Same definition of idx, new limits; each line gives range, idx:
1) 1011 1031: 1.73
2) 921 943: 1.21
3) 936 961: 0.84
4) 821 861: 1.87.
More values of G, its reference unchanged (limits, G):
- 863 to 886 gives 877.0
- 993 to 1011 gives 1009.5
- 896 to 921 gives 917.0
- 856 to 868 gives 859.5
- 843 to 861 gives 859.5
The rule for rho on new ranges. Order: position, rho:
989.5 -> 1.66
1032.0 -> 1.91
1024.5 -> 1.73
